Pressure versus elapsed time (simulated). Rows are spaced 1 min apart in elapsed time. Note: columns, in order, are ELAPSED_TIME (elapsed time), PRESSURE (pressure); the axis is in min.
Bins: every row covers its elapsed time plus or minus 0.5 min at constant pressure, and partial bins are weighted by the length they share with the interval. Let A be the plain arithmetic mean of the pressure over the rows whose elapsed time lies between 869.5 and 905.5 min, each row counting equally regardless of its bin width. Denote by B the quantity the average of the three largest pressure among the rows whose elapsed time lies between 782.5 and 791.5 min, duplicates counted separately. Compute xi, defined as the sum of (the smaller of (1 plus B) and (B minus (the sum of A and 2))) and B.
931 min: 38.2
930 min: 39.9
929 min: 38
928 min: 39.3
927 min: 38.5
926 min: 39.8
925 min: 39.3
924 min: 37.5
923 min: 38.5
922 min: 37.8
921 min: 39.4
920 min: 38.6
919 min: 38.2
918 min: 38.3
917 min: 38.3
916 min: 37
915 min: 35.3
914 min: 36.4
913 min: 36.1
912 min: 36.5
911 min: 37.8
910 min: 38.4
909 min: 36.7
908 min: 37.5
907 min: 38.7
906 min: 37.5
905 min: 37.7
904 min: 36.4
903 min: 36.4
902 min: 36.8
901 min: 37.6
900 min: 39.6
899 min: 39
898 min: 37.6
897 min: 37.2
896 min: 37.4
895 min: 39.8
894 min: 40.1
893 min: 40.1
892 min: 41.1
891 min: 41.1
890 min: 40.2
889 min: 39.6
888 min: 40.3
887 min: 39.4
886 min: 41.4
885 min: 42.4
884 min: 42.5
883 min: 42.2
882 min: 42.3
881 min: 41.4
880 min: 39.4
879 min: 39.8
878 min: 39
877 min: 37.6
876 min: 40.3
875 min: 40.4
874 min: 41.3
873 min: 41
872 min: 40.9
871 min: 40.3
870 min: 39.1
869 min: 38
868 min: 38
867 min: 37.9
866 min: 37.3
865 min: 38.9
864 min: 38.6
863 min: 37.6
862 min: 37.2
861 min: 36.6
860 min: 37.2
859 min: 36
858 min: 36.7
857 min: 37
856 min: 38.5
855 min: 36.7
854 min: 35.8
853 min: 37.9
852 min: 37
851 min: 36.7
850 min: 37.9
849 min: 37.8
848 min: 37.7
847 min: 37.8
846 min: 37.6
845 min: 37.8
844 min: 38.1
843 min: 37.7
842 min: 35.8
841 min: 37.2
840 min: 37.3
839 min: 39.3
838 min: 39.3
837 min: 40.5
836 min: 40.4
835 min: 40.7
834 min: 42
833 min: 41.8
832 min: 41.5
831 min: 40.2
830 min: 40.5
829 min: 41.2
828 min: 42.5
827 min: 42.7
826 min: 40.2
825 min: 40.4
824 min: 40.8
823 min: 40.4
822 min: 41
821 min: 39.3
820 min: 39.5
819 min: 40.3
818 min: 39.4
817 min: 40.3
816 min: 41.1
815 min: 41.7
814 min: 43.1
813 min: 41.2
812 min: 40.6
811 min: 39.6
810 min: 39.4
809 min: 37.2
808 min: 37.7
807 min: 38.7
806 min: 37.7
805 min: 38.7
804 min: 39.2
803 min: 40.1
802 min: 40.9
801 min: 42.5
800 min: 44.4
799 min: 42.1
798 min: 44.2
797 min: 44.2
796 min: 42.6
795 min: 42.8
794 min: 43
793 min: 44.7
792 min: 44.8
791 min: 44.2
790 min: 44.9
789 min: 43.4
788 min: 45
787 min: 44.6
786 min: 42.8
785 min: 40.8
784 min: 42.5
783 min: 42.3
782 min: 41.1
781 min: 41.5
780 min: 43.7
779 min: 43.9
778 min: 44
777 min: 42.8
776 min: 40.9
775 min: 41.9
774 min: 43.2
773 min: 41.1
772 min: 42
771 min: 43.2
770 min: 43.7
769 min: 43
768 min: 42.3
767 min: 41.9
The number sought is 48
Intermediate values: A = 40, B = 44.8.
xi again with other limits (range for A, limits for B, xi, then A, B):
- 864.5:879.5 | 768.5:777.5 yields 45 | 39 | 43.4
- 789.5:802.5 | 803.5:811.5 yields 33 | 43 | 39.4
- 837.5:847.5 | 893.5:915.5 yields 40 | 38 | 39.8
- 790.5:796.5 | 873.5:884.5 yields 39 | 44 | 42.3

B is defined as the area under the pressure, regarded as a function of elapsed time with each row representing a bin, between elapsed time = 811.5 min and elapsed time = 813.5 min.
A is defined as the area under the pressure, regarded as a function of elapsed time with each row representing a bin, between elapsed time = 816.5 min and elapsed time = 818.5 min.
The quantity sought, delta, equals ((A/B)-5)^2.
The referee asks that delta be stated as 16.2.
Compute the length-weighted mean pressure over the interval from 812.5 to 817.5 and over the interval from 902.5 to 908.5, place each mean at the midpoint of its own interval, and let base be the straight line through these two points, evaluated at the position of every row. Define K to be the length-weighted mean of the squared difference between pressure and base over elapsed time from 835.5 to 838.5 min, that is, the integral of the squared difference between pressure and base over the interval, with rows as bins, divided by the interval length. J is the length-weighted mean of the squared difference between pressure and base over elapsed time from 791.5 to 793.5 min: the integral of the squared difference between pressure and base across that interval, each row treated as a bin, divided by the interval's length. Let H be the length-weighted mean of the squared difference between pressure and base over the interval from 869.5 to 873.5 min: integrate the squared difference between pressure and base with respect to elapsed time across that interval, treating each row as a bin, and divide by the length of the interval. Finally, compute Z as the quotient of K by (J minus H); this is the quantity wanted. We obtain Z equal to 0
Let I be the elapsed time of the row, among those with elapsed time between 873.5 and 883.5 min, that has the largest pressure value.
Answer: 882 min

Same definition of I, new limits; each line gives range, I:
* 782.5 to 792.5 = 788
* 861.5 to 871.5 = 871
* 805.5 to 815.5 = 814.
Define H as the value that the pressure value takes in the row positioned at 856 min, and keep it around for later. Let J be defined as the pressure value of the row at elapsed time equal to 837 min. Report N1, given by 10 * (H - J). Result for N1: -20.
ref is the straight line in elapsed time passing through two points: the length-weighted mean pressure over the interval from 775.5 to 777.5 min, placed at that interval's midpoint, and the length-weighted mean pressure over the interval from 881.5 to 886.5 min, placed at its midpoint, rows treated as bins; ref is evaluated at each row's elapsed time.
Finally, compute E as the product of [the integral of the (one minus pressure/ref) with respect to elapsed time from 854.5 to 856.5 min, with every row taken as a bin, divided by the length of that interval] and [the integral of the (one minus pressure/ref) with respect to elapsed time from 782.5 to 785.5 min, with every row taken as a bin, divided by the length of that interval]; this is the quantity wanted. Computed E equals 0.000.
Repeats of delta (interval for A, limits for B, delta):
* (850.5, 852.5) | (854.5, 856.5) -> 16.2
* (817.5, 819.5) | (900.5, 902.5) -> 15.4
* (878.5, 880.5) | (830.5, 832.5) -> 16.2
